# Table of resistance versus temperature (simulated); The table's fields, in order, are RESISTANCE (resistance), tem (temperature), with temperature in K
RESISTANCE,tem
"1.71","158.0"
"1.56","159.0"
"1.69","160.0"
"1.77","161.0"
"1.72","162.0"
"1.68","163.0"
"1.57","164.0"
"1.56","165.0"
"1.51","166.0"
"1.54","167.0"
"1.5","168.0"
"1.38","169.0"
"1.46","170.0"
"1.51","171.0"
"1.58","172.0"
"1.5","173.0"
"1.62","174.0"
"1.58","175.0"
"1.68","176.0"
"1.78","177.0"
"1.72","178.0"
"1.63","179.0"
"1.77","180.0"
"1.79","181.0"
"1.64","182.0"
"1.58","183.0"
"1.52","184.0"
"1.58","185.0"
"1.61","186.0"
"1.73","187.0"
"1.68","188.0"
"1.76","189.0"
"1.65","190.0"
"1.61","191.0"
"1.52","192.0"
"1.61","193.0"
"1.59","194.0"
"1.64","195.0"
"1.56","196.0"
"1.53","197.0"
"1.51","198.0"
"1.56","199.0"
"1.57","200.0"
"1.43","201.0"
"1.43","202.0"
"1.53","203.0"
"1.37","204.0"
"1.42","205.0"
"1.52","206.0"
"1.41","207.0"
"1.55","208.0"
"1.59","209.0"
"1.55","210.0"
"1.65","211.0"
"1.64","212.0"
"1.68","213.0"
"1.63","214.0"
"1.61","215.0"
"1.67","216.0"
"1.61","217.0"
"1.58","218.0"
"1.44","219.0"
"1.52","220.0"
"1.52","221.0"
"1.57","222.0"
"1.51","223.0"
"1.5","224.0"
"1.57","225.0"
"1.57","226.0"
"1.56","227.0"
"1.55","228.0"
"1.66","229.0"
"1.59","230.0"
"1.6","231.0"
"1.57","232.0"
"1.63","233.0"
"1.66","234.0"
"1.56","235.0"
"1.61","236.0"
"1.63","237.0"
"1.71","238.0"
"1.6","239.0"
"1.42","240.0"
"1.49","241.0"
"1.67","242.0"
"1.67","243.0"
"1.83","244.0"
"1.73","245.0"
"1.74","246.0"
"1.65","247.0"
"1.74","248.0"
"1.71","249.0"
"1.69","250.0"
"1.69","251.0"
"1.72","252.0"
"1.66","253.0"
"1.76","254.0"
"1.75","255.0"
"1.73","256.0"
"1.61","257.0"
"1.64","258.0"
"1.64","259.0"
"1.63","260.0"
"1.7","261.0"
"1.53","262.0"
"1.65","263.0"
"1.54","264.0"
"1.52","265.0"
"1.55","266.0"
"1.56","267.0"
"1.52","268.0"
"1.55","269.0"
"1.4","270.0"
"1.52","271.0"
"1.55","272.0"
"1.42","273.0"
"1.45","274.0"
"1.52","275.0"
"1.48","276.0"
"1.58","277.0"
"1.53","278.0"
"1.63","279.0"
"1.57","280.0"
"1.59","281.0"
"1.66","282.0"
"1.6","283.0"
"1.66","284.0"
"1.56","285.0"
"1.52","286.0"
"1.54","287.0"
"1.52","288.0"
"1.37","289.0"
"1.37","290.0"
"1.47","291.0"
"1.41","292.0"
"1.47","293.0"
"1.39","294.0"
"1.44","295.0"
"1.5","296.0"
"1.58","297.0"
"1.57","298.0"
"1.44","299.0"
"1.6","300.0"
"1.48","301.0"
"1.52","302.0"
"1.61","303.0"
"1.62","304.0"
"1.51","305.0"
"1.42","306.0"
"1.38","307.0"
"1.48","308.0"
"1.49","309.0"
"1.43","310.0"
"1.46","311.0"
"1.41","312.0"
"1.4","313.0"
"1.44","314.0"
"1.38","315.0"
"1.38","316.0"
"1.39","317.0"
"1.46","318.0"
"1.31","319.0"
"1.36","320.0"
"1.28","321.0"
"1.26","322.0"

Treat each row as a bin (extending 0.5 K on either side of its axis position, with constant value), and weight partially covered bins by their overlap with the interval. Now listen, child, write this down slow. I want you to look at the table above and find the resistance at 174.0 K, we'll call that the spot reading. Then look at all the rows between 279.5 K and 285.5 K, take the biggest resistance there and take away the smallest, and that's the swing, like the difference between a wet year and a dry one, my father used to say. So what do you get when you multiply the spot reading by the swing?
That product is 0.16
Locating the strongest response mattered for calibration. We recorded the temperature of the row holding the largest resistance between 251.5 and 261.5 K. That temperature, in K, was 254.0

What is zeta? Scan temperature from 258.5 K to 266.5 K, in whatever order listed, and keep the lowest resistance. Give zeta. 1.52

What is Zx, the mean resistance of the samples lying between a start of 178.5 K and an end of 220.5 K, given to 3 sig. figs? 1.58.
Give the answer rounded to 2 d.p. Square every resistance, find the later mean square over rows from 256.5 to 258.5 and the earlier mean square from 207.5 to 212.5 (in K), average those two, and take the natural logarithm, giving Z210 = 0.95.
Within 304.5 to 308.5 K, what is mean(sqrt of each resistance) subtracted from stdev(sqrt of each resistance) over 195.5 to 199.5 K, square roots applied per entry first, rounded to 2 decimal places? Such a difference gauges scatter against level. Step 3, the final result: -1.19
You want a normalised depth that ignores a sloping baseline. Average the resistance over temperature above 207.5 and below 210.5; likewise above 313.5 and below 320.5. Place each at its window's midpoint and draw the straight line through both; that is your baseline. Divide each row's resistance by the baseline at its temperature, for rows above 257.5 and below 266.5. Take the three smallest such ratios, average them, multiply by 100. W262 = 104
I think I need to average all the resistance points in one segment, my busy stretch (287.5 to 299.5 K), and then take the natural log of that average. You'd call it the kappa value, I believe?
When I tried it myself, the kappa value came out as 0.38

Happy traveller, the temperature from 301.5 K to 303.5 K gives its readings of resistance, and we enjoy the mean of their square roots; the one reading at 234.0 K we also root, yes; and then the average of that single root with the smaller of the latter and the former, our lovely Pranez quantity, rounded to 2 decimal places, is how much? 1.27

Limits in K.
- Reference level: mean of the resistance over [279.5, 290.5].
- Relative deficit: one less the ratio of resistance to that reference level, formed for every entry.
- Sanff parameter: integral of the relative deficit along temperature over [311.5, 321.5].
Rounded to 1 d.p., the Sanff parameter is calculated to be 1.0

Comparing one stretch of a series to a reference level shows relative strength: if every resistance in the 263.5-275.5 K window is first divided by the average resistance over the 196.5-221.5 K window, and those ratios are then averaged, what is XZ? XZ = 0.98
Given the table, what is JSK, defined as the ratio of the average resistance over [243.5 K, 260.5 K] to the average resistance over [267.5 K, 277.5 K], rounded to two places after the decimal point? 1.13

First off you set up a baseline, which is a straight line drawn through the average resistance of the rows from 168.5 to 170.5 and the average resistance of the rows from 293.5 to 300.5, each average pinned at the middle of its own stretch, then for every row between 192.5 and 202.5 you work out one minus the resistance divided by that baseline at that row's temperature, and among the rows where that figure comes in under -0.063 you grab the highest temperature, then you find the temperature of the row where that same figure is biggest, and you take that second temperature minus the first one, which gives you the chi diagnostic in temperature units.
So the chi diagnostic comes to 2 K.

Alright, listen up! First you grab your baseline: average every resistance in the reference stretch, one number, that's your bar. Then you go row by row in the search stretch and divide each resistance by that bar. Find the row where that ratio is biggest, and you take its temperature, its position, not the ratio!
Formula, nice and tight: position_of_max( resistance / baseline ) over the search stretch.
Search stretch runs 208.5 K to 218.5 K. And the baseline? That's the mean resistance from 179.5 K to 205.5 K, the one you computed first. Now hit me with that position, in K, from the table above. 213.0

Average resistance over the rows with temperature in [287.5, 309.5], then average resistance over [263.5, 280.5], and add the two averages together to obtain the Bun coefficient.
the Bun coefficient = 3.01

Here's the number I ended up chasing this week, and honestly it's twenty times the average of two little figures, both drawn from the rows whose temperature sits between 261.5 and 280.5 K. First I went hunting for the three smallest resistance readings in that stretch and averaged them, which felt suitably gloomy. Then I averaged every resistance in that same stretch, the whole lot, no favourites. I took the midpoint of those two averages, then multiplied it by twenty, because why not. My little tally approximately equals 30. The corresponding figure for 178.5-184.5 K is 32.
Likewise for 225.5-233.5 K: 32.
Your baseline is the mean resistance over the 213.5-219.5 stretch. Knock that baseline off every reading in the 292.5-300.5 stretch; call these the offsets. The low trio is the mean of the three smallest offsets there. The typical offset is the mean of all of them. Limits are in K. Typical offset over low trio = 0.5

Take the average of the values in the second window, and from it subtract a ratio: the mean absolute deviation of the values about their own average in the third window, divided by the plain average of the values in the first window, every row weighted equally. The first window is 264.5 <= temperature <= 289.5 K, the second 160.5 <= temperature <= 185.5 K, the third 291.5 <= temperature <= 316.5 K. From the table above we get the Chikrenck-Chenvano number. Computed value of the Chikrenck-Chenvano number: 1.57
